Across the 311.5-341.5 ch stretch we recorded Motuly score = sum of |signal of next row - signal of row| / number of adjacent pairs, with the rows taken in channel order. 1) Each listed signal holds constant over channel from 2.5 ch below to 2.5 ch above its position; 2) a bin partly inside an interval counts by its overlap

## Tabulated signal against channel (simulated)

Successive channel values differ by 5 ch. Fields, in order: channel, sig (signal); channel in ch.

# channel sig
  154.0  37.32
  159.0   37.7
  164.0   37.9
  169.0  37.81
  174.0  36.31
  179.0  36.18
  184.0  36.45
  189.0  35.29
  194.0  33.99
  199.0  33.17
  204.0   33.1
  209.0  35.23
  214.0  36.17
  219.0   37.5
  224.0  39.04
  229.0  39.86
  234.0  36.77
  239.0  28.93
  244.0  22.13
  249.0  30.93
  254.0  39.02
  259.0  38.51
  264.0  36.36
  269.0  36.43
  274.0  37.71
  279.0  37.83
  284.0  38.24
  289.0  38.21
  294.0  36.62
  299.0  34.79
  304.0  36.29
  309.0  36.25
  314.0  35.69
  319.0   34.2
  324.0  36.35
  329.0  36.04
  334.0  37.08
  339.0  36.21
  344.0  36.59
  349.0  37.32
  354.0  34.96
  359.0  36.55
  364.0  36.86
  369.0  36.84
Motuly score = 1.2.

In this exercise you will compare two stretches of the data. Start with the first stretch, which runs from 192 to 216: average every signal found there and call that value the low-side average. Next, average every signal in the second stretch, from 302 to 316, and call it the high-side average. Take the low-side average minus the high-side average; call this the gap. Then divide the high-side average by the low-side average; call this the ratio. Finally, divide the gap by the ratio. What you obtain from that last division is -1.7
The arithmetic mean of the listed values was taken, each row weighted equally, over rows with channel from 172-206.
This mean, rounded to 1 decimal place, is 34.9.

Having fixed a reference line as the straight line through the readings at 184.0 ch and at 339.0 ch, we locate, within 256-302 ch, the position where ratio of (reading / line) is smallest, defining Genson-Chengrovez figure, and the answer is 299.0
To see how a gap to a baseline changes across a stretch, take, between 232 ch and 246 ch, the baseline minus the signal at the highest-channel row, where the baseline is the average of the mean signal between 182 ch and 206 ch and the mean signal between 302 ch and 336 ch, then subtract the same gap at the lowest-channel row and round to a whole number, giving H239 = 15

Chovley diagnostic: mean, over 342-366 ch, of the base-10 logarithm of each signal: 1.56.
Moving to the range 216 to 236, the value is 1.58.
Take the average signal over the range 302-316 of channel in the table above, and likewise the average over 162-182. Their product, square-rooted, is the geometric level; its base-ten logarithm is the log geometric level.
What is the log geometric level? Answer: 1.56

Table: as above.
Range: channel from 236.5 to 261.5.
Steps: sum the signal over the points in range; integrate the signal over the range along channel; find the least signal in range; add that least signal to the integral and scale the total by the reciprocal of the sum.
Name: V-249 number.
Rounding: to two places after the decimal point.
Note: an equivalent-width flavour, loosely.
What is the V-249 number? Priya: 5.14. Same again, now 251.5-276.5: 5.19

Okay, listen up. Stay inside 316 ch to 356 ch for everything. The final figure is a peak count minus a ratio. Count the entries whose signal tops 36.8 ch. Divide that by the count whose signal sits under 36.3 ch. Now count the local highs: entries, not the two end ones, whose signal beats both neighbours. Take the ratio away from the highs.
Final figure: 2.5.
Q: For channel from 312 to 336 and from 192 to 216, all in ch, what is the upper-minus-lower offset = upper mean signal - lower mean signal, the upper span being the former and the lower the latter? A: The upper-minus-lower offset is 1.5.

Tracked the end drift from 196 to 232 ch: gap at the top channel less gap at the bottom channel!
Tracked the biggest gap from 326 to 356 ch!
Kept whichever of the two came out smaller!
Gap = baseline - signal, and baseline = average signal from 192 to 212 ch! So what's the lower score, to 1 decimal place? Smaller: -6.7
